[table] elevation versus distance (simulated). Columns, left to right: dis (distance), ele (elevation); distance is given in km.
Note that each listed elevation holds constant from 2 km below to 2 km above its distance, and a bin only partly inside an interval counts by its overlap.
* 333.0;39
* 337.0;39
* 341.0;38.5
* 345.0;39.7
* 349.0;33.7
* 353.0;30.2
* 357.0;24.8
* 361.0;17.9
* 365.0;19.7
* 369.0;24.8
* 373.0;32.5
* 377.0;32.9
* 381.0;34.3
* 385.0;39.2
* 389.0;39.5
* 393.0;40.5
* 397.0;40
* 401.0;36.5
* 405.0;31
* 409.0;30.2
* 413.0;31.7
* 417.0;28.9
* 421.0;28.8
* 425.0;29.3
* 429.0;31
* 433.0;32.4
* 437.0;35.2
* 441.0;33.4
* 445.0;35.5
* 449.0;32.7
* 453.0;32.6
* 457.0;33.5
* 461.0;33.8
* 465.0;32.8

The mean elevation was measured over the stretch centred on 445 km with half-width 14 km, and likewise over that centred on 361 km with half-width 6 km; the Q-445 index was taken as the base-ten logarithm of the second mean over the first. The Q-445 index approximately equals -0.21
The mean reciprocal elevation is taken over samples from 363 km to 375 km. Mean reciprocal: 0.041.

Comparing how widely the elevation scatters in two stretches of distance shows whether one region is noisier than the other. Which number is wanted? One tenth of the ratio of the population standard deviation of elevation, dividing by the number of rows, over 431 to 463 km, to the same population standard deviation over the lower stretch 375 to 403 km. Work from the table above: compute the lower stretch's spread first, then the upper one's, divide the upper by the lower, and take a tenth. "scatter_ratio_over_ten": 0.04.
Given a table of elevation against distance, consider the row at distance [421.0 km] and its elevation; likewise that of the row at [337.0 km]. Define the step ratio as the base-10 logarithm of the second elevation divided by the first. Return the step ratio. 0.13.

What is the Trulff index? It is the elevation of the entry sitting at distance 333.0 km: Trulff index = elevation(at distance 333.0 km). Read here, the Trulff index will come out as 39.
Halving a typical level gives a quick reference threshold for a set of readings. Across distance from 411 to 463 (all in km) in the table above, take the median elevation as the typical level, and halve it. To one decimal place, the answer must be 16.3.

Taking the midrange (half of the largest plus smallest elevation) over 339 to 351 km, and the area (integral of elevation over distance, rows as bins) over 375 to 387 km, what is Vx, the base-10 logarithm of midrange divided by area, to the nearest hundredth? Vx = -1.06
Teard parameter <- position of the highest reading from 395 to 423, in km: 397.0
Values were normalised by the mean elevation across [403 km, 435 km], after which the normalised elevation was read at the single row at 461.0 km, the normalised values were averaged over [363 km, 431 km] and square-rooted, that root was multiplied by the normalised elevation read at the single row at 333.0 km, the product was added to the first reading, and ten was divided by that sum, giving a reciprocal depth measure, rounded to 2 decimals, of 4.11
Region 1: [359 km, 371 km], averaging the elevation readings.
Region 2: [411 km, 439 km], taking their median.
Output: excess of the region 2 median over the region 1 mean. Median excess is 10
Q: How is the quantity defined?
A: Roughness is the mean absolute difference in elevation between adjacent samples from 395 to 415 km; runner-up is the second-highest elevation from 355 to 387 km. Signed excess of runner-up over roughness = 31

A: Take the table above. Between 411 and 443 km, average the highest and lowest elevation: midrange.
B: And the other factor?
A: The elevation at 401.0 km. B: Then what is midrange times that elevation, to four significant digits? 1168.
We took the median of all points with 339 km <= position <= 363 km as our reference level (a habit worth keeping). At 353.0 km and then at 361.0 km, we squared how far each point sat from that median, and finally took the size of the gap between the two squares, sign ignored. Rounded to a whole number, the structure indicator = 194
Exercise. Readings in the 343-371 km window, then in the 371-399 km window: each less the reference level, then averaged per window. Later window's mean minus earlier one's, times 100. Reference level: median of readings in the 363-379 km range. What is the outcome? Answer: 973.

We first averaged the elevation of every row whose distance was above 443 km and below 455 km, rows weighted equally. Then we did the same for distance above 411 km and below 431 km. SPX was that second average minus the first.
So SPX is -4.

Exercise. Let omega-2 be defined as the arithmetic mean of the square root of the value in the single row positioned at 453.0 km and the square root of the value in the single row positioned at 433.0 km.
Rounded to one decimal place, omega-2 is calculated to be 5.7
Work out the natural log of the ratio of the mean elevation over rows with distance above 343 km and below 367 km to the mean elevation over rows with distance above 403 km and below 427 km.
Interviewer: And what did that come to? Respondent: -0.08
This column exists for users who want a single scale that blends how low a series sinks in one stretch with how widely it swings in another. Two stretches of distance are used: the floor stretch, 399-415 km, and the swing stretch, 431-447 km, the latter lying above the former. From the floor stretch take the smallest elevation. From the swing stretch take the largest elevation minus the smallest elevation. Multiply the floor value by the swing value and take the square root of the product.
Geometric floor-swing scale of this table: 9.7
